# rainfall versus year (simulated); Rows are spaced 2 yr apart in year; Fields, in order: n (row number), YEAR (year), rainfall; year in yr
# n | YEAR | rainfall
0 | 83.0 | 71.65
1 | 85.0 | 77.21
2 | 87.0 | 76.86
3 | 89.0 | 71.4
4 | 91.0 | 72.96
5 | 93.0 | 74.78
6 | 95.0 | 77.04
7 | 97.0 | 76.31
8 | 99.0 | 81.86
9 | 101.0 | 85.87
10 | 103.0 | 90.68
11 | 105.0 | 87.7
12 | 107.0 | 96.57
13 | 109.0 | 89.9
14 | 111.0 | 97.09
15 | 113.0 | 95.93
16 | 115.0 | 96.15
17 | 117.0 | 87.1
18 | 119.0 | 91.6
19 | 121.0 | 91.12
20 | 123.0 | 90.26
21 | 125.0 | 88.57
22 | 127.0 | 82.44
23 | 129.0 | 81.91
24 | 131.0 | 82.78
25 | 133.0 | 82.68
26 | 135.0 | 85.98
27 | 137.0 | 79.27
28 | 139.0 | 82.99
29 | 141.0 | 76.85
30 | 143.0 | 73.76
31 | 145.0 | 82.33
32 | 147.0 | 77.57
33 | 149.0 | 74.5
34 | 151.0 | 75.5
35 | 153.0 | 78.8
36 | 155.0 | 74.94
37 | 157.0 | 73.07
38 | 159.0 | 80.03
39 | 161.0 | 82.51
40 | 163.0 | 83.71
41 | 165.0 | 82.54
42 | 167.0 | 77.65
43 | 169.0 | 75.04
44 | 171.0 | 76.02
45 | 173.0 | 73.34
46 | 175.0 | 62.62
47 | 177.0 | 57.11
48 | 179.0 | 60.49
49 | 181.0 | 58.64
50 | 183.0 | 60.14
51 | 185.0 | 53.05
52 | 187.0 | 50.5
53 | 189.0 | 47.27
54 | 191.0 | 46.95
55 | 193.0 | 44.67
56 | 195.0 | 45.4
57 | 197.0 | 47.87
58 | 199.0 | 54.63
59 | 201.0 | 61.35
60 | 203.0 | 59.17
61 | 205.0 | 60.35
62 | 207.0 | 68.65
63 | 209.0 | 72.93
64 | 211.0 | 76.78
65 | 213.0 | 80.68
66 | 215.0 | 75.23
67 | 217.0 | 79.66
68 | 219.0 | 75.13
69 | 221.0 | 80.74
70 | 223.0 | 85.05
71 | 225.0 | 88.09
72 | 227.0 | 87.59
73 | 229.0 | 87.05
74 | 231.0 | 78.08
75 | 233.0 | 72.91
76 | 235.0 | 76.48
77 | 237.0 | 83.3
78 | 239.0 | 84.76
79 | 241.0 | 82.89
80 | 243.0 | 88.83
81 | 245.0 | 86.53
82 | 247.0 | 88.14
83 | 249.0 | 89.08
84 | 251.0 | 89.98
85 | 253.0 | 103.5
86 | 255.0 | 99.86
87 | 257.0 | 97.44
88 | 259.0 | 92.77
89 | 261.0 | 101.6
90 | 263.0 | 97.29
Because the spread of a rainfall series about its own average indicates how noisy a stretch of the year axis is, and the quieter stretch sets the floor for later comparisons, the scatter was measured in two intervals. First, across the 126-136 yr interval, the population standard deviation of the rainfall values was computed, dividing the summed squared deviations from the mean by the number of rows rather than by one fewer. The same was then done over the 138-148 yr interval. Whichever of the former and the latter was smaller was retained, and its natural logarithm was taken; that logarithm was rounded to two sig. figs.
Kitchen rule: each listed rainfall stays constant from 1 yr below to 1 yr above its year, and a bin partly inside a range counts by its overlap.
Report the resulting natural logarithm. 0.37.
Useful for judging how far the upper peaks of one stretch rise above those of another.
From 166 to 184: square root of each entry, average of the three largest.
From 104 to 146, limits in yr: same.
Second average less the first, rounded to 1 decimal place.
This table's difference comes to 1.1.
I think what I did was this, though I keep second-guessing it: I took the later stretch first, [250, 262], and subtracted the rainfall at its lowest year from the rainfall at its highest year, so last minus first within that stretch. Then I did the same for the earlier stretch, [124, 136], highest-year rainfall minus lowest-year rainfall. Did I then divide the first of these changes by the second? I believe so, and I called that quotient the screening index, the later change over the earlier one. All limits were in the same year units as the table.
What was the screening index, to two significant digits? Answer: -4.5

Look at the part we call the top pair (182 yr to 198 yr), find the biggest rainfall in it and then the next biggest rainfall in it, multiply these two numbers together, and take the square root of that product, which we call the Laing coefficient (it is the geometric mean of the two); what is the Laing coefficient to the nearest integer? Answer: 56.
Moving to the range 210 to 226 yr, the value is 87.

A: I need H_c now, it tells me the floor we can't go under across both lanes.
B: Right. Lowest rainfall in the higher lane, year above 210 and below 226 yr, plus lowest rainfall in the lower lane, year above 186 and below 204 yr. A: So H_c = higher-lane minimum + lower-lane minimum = 120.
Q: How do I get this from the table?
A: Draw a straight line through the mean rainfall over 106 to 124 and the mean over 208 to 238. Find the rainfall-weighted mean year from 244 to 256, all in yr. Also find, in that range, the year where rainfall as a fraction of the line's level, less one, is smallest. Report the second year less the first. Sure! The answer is -5.2 yr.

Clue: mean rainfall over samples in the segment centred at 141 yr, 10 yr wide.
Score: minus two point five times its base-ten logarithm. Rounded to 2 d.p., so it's -4.74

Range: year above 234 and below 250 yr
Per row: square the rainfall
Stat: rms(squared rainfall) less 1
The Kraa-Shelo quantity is 7269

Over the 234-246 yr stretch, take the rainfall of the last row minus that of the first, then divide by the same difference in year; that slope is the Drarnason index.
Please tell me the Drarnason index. 1.0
